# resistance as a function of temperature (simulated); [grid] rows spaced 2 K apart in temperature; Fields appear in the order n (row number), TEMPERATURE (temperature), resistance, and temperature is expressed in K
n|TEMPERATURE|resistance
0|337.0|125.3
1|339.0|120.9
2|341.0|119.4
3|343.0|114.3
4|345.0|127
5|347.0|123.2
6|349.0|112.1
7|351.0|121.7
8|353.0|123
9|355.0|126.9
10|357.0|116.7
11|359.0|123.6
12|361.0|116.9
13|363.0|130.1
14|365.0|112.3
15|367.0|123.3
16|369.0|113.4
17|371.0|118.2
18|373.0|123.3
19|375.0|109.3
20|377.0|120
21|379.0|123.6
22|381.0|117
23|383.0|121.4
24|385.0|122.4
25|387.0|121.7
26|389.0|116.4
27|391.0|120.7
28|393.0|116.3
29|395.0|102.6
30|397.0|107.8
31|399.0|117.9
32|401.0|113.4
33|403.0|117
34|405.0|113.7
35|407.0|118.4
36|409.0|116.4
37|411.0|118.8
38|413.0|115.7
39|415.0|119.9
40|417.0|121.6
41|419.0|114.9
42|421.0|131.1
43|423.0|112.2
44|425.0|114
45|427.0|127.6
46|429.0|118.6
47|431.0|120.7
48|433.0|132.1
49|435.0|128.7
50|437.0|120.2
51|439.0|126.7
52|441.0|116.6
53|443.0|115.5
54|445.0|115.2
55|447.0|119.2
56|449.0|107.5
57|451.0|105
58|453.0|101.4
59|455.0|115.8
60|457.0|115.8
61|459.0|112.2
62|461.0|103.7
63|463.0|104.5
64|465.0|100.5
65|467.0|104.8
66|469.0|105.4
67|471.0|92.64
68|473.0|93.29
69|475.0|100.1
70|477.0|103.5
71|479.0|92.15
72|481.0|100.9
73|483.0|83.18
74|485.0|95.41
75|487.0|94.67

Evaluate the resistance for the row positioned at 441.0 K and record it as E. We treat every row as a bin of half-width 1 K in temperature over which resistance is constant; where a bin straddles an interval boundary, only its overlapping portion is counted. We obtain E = 116.6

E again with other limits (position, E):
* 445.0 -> 115.2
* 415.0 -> 119.9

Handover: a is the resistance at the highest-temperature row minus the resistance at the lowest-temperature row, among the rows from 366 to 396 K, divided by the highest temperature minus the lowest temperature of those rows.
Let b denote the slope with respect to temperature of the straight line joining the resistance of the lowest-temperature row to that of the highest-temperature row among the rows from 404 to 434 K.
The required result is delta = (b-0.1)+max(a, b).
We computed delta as 1.2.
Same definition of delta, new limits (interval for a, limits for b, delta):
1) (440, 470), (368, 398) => -0.5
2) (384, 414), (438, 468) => -1.1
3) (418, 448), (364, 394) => 0.2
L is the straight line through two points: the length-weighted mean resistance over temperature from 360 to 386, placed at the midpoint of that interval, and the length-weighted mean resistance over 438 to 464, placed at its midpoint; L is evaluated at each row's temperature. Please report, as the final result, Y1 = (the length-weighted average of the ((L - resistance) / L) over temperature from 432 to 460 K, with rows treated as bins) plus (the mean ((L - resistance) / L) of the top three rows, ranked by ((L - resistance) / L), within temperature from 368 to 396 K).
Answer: 0.05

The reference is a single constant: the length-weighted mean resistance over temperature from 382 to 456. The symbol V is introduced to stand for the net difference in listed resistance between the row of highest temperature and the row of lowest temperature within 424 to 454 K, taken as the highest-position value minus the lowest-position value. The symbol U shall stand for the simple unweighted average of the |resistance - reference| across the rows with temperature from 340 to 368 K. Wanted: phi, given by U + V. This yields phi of -7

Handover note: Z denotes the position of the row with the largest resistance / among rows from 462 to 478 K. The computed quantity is 469.0 K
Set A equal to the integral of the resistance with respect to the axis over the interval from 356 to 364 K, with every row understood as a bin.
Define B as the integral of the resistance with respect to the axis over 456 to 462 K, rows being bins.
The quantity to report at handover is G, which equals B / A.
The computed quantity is 0.7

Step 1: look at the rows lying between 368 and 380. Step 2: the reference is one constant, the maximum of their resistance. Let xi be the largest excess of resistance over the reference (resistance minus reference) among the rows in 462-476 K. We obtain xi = -18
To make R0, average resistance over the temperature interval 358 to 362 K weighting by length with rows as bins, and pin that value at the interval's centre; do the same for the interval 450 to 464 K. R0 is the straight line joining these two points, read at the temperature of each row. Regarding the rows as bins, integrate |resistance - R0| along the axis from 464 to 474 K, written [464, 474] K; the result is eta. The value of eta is 75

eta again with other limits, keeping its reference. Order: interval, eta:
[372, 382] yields 44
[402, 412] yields 28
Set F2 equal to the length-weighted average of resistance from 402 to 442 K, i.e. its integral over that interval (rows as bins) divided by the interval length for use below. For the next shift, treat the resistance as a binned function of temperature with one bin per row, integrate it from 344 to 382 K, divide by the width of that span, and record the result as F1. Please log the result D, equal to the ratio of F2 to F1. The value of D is 1.00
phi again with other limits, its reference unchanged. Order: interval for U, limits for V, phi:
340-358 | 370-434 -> 19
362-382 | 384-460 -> -5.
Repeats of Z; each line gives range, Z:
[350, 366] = 363.0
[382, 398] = 385.0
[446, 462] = 447.0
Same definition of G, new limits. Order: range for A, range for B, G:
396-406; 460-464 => 0.4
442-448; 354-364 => 1.8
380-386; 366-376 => 1.6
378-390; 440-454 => 1.1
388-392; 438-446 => 2.0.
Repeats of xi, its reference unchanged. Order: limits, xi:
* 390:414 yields -3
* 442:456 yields -4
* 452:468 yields -8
